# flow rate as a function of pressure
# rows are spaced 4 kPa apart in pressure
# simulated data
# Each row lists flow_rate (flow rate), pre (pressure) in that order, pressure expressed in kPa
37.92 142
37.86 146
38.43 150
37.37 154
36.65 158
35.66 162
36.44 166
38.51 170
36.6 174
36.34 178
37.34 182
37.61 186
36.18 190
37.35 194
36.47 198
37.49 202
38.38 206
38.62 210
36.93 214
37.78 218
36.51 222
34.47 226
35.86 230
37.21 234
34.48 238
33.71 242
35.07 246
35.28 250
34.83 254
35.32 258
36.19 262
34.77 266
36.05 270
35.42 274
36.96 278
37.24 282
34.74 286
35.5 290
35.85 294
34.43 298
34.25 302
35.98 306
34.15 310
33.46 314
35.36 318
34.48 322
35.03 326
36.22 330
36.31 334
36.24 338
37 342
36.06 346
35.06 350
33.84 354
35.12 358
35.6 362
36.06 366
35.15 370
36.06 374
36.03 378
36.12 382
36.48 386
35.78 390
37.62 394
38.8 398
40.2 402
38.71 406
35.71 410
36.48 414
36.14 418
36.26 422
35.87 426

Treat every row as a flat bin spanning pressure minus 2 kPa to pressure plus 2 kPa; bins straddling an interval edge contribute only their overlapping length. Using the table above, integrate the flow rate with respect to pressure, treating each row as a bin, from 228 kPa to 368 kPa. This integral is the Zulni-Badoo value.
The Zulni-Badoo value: 4957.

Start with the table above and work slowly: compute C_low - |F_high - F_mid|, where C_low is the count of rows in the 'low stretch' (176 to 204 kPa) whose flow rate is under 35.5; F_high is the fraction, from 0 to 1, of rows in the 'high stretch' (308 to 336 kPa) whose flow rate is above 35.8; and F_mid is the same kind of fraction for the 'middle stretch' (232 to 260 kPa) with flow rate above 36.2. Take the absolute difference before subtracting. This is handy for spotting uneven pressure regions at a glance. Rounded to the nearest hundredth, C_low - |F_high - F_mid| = -0.14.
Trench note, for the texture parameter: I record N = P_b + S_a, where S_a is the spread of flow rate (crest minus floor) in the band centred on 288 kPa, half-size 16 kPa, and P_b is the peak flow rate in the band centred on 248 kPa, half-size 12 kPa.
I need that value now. 38.3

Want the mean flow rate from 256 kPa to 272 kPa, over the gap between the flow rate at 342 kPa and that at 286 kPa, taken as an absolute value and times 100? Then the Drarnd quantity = 1574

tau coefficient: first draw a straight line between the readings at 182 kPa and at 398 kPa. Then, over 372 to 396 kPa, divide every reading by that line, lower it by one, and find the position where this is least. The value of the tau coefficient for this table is 390 kPa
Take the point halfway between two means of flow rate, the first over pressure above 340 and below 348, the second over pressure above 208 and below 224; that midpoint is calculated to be 37.0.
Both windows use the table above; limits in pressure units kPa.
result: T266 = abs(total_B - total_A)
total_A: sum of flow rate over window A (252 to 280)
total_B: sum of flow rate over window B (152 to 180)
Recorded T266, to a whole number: 8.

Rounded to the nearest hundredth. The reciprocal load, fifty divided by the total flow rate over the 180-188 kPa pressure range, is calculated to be 0.67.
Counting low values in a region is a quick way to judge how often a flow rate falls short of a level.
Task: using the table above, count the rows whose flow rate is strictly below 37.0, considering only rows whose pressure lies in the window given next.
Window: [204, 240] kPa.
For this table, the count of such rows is 5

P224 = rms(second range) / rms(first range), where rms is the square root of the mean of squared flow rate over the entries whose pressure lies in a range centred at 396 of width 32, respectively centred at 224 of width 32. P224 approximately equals 1.03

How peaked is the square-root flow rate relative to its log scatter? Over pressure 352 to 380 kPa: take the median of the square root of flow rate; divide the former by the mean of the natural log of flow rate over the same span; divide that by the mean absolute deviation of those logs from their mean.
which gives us 97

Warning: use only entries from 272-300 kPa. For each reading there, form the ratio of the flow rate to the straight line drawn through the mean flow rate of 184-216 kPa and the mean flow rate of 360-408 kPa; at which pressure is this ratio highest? 282 kPa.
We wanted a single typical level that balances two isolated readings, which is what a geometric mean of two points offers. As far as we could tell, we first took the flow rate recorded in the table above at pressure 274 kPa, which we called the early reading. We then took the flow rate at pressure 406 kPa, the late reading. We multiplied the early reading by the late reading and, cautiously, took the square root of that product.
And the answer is 37.0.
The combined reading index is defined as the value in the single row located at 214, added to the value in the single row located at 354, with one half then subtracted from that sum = 70.3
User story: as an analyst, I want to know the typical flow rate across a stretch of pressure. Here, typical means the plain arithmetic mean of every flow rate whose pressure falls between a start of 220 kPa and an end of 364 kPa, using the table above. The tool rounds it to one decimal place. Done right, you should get 35.4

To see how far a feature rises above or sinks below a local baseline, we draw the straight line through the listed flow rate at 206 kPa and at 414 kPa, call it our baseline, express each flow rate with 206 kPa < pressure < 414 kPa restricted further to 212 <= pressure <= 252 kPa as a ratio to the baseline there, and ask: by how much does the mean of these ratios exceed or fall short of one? -0.063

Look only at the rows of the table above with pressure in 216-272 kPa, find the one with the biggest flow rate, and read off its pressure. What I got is 218 kPa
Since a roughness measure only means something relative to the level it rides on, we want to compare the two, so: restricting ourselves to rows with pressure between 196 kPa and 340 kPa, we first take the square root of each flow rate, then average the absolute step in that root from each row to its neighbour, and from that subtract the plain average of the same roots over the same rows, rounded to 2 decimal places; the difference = -5.89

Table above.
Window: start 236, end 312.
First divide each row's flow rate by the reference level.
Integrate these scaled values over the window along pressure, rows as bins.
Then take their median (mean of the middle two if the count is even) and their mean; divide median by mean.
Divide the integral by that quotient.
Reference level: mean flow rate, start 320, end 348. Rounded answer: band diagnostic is 75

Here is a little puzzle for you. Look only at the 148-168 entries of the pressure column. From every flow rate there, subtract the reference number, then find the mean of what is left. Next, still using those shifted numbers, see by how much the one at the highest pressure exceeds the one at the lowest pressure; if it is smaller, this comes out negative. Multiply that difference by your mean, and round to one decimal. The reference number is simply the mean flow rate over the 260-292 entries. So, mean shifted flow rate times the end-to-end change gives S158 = -2.1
